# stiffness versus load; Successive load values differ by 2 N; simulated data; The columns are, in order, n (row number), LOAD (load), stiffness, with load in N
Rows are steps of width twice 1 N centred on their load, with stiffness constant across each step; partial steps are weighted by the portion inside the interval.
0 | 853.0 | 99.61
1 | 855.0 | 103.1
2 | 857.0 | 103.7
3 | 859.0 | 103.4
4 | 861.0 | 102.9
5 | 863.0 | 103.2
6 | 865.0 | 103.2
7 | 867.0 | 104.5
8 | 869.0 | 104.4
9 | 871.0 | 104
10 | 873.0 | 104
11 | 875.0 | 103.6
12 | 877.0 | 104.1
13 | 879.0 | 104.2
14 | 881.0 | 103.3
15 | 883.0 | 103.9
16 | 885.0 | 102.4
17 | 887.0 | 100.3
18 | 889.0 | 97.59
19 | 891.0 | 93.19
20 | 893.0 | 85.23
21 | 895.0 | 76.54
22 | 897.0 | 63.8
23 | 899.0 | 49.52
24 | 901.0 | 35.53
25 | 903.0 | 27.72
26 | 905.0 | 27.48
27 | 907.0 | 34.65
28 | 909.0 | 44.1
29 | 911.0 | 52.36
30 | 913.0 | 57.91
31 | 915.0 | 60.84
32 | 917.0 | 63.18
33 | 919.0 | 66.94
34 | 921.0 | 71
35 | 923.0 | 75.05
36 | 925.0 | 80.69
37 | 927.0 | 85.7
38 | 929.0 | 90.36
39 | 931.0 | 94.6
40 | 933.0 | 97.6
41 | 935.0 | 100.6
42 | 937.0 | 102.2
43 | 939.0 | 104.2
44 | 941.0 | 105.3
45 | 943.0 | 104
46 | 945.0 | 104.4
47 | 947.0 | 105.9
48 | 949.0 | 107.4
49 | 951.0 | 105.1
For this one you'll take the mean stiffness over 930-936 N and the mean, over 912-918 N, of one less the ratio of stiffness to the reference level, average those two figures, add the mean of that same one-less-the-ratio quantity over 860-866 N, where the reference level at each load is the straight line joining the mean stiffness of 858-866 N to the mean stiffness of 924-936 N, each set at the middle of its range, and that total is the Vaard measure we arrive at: 49.0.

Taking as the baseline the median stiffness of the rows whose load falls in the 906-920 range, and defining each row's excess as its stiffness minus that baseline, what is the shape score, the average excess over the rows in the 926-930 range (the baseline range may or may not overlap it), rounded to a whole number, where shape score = 30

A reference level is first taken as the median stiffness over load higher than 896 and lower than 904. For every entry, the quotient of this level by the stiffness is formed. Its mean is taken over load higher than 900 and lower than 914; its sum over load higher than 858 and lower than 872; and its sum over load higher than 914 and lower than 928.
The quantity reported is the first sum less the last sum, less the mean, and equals -2.5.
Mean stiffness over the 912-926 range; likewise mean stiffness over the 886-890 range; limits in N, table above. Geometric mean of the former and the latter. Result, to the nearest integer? 82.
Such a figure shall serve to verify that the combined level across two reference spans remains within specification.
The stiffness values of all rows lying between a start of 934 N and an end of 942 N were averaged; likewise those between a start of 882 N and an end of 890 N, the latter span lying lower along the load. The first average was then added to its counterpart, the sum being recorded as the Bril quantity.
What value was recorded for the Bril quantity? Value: 204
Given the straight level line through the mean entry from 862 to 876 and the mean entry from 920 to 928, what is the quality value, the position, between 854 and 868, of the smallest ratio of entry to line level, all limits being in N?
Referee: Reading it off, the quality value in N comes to 855.0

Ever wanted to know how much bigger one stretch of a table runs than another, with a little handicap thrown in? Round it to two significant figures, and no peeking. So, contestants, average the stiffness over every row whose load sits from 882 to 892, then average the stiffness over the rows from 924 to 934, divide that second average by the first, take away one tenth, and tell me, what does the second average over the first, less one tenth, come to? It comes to 0.80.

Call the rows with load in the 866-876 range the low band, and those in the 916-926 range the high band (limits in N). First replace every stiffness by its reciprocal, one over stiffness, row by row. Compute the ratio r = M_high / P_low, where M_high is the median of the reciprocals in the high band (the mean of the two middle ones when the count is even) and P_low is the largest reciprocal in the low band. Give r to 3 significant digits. 1.46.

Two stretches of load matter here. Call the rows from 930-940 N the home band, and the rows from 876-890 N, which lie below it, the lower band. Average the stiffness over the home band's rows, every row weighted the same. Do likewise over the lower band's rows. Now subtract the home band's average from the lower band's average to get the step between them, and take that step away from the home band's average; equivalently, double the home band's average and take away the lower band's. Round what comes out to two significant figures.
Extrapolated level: 97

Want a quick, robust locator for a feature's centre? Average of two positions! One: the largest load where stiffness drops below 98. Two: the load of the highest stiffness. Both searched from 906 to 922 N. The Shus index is 921 N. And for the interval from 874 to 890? 884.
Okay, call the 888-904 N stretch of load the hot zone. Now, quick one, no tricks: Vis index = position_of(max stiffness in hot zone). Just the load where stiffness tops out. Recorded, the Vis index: 889.0 N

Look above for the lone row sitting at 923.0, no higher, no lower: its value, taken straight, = 75.05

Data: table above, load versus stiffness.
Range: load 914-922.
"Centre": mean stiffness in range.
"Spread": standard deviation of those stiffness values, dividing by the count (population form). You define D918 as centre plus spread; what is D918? 69.3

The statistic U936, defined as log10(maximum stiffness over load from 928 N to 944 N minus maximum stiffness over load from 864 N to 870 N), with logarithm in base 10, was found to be -0.10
